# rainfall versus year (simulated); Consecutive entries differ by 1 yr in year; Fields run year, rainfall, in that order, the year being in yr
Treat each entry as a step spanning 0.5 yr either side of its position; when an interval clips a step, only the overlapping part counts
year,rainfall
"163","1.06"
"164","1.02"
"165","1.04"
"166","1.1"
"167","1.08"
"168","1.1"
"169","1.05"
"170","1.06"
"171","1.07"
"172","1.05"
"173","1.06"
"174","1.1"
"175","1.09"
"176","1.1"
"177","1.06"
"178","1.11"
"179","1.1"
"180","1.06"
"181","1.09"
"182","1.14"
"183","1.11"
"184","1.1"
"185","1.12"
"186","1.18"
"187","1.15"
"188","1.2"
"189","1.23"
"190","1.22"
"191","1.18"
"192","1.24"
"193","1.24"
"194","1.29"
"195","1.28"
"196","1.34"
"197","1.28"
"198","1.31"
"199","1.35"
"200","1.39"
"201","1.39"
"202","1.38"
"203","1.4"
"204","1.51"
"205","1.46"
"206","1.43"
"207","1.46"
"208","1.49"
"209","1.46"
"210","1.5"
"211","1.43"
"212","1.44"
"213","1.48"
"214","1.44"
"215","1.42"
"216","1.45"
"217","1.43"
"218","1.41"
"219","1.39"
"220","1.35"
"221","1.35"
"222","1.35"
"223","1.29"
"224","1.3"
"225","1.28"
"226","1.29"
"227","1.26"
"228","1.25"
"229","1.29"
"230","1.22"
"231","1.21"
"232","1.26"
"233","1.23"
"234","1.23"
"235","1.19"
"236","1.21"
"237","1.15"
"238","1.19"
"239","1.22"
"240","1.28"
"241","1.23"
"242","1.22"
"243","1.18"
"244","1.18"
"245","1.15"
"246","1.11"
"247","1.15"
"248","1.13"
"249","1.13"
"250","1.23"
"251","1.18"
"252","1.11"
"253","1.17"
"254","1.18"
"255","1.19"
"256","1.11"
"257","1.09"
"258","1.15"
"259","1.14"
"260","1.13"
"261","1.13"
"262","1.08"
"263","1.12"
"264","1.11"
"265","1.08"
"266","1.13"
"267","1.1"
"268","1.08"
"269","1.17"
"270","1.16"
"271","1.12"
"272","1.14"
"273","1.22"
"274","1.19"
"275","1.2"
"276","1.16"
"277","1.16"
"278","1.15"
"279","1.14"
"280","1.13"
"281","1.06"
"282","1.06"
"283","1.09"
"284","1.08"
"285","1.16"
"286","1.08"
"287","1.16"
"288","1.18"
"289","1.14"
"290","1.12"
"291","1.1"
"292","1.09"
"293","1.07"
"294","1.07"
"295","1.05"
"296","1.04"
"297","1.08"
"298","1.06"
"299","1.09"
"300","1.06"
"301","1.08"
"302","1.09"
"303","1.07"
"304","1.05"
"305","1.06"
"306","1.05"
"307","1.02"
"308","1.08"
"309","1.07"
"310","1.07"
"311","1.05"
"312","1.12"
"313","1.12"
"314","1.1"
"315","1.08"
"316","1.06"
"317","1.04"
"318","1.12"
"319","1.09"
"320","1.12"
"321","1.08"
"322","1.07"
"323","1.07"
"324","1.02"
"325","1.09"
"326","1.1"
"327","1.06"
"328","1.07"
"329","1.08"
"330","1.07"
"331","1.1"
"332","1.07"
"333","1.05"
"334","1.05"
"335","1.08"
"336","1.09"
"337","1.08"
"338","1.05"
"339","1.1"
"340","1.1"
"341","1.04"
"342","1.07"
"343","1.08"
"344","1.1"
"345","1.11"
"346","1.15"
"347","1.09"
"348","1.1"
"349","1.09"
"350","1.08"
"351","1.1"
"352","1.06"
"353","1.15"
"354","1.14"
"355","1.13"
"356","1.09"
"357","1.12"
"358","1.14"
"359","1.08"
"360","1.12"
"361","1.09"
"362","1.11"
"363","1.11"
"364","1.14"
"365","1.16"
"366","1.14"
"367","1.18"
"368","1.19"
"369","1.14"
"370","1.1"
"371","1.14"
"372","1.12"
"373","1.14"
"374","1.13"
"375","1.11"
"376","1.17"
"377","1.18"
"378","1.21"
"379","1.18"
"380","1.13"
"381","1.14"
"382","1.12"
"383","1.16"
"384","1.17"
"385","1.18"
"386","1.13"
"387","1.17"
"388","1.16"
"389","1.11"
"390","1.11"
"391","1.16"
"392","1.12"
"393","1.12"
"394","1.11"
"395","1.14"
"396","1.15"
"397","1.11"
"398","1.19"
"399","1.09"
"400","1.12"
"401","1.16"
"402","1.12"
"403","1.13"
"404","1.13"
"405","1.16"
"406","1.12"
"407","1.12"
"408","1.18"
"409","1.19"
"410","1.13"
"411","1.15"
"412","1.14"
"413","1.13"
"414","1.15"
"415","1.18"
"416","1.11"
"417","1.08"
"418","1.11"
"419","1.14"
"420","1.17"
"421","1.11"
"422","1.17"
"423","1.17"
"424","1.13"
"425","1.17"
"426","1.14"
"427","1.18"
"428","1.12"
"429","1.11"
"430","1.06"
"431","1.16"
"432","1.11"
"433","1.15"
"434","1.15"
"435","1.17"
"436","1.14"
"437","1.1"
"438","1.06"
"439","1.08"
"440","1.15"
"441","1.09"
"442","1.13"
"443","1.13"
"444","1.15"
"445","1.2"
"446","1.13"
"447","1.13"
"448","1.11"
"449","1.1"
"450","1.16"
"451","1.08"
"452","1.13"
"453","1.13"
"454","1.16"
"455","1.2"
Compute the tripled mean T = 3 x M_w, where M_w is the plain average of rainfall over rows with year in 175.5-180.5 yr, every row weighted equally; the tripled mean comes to 3.26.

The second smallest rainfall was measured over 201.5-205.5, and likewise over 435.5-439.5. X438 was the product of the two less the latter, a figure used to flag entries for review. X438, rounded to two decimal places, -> 0.43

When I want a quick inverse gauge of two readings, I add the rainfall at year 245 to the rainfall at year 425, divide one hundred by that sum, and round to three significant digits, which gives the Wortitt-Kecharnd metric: 43.1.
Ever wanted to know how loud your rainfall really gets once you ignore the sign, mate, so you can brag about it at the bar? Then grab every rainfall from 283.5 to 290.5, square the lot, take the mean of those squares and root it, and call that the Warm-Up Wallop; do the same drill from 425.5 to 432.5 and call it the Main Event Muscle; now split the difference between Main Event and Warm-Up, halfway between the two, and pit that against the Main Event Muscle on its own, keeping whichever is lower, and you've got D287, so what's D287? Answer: 1.13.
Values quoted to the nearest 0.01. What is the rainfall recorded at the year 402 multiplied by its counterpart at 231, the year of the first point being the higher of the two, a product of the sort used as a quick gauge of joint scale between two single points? 1.36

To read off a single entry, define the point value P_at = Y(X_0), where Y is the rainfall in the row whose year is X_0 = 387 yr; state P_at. 1.17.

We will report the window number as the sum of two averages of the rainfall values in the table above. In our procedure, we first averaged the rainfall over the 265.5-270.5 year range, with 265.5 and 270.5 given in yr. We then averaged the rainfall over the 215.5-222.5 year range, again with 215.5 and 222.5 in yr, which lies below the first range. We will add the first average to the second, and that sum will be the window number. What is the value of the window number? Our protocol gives 2.52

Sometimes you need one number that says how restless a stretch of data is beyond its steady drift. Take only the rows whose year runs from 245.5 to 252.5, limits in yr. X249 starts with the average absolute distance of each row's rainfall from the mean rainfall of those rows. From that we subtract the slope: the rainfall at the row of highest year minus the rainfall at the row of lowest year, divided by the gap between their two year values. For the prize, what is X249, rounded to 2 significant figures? 0.033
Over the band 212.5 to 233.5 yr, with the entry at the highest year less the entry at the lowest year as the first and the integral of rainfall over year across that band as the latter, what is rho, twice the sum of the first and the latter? 55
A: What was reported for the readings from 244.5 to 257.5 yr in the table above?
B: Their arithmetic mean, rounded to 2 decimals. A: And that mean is 1.15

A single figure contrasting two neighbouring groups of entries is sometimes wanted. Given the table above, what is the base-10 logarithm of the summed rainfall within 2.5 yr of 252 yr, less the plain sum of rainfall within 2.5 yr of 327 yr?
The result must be -4.63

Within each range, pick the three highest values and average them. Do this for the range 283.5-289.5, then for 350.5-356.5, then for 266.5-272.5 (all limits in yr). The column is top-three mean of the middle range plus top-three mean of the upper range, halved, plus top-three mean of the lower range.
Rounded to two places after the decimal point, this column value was 2.31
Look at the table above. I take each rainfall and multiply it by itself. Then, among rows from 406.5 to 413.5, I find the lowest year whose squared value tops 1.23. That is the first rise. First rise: 407 yr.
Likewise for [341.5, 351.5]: 345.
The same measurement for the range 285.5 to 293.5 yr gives 287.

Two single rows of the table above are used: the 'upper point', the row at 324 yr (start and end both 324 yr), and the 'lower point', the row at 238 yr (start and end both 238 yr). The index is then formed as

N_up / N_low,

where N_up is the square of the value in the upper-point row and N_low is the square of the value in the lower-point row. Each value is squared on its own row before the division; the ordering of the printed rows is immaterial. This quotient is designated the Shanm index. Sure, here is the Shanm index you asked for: 0.73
